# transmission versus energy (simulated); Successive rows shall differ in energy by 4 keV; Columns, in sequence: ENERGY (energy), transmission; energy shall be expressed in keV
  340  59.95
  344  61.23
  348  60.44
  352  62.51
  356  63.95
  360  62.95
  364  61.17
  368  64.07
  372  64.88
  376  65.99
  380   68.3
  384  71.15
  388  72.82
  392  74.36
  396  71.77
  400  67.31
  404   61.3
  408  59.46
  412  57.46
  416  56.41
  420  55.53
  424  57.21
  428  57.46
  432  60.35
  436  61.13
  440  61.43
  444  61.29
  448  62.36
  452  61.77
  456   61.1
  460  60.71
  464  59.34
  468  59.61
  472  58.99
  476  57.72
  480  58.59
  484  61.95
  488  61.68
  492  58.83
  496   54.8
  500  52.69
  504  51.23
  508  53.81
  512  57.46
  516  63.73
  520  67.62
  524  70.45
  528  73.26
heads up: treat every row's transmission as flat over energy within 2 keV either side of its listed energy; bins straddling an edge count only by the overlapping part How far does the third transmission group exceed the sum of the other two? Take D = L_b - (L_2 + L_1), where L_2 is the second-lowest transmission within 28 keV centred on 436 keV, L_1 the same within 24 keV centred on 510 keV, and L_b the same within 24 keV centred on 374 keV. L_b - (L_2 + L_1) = -46.1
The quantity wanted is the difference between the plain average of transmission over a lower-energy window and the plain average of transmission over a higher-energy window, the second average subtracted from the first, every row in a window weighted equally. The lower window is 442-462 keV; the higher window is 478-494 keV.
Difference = 1.2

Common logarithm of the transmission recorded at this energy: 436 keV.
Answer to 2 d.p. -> 1.79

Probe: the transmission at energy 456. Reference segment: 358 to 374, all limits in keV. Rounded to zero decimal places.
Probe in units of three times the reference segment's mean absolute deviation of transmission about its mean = 17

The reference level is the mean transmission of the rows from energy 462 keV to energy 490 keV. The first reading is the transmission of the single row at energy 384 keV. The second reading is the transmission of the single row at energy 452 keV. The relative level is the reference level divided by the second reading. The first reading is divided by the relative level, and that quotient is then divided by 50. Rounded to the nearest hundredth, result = 1.47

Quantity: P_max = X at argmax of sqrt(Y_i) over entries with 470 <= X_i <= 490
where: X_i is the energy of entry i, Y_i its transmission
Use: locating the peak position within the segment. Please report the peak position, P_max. 484 keV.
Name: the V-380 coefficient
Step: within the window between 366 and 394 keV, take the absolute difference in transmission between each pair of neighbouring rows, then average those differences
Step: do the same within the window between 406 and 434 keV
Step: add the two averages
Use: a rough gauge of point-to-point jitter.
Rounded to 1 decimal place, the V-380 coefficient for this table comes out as 3.2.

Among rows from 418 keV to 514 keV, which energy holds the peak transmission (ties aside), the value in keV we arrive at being 448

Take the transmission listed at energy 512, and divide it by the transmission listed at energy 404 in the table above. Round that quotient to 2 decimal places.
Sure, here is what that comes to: 0.94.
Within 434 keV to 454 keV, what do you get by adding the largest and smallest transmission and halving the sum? 62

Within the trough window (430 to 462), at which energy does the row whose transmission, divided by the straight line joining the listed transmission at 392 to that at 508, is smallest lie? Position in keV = 432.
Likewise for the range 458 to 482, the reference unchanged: 464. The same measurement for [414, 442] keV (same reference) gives 420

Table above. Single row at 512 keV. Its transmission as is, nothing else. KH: 57.46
